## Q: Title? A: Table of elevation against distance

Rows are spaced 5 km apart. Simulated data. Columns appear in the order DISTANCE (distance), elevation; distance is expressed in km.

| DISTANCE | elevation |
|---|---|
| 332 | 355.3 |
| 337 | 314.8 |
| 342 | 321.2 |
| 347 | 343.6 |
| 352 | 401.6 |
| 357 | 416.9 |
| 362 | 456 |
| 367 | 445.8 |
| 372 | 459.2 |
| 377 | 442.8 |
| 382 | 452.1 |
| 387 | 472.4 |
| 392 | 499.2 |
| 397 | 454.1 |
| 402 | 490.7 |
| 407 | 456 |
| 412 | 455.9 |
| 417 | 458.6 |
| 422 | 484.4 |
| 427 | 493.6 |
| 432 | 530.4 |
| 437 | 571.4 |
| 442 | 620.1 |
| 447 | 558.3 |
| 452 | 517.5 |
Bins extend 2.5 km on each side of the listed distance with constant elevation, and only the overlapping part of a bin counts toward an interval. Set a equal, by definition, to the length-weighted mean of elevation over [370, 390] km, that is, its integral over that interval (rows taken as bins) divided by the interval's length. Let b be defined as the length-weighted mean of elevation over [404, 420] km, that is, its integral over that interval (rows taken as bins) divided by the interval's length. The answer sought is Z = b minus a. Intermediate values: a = 458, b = 459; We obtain 1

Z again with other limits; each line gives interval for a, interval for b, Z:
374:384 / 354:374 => -5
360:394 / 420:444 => 79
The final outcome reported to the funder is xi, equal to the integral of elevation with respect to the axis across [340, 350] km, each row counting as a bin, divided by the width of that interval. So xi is 336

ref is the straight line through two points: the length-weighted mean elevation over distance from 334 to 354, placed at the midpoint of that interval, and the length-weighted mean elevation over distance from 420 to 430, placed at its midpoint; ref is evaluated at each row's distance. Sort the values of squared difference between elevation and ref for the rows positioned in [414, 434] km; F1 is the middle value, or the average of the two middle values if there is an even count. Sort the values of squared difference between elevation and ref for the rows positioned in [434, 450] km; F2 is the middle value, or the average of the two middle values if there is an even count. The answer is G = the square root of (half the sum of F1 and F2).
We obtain 42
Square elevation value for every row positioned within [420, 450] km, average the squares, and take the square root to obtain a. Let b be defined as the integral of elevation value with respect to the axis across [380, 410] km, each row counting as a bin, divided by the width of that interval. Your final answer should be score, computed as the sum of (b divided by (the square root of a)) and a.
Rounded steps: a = 545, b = 471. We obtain 565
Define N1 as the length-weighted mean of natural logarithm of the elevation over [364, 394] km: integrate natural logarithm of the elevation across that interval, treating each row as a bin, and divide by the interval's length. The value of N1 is 6.13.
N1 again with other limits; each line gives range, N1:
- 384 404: 6.17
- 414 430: 6.17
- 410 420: 6.13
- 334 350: 5.80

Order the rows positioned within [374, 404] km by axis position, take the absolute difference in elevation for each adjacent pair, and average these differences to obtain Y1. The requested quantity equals 28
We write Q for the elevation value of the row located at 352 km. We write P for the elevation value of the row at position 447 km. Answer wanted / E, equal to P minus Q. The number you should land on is 157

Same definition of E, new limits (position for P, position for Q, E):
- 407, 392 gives -43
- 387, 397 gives 18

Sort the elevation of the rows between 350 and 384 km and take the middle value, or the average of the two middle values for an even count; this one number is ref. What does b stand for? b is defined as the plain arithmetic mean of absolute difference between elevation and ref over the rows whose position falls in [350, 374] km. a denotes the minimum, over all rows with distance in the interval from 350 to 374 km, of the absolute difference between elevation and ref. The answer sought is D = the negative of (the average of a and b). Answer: -10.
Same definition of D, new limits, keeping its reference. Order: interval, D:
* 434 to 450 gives -125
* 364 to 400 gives -8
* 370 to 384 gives -5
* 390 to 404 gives -22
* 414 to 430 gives -23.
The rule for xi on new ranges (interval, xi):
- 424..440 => 533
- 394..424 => 467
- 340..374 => 407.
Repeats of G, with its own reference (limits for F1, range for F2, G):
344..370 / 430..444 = 54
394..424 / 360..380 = 45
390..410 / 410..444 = 25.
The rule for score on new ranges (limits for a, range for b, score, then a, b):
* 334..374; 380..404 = 423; 399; 474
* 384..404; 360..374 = 500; 479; 453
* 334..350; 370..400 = 352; 327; 464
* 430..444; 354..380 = 594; 575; 443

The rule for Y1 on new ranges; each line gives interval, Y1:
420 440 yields 29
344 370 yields 31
